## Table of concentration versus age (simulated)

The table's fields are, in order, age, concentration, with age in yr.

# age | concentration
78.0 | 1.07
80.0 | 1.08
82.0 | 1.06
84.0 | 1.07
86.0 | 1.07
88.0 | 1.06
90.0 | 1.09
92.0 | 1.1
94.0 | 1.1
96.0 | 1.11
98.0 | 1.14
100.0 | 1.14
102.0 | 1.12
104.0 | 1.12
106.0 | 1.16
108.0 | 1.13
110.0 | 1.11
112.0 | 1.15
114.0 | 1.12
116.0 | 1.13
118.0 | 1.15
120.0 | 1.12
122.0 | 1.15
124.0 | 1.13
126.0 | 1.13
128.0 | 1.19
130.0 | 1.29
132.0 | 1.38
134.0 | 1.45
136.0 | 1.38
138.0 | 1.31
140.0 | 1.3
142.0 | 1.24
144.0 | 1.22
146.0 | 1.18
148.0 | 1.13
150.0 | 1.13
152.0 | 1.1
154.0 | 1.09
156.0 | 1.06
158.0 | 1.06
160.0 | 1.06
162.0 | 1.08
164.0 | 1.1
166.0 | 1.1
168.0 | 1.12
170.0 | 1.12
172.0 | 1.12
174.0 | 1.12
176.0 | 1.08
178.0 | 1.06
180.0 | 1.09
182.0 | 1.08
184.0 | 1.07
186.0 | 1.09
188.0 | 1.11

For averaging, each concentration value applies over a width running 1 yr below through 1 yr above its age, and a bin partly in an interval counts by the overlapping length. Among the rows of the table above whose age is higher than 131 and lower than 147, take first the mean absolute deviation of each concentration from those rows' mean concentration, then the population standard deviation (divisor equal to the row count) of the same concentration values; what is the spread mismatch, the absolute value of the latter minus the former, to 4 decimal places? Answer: 0.0136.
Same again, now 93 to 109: 0.0029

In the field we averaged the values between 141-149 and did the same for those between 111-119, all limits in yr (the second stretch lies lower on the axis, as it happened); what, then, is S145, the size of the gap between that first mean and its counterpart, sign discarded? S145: 0.055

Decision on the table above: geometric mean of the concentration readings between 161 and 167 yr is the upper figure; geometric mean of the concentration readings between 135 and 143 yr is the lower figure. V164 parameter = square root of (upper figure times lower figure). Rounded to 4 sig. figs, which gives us 1.195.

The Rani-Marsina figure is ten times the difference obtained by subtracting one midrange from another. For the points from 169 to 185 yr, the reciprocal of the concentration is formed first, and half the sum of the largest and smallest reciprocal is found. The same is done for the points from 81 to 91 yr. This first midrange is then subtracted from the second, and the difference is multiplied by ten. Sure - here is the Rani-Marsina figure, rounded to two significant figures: 0.12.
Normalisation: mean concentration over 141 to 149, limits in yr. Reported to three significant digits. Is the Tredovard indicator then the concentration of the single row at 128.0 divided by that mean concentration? 0.998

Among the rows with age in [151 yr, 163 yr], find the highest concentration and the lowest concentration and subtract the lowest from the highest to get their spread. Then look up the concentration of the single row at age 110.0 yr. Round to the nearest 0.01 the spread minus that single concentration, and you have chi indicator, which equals -1.07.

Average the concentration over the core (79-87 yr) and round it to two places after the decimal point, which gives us 1.07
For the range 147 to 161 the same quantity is 1.09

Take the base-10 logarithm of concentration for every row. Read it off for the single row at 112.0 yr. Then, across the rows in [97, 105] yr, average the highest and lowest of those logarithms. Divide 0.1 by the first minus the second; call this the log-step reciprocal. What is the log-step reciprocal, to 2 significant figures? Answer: 13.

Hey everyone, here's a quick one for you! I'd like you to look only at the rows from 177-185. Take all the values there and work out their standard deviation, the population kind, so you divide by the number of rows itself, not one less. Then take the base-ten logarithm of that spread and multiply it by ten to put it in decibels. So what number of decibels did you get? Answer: -19.5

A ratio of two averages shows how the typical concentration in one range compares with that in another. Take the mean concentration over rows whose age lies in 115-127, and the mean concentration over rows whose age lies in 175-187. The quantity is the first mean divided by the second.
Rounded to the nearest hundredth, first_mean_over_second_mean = 1.05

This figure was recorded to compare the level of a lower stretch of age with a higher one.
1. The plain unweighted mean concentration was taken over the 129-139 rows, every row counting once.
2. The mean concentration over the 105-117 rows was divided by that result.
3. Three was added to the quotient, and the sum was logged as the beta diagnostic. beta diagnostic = 3.83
